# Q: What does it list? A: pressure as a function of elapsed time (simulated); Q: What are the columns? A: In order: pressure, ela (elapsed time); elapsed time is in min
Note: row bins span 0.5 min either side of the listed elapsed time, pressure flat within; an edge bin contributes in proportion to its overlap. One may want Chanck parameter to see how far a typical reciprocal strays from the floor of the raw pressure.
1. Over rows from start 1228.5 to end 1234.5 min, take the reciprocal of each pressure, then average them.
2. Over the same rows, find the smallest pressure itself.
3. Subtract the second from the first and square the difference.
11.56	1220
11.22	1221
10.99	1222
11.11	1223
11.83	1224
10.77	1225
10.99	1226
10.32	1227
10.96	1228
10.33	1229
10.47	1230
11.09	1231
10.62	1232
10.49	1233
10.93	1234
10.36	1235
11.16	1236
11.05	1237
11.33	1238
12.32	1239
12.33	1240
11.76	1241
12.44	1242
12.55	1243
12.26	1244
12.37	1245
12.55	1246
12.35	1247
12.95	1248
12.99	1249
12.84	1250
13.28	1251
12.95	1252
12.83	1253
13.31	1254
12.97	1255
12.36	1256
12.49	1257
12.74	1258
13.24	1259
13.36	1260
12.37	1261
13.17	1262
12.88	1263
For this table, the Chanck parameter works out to 105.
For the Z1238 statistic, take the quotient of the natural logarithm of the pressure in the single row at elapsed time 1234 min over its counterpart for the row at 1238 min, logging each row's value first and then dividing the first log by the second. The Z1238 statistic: 0.99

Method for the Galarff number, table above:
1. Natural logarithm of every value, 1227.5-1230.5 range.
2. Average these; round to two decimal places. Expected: 2.36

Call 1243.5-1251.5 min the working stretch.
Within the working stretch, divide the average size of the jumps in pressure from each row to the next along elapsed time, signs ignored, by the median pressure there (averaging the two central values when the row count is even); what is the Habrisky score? 0.019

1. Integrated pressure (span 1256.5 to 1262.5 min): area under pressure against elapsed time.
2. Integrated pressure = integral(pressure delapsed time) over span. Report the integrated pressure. 77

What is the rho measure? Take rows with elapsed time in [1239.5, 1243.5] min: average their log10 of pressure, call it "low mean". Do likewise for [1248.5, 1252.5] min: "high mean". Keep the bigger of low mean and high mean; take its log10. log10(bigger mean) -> 0.0470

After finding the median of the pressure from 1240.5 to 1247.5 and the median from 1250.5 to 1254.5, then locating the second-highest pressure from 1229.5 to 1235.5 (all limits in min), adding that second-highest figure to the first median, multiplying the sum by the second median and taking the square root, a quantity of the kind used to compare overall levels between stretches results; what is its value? 17.48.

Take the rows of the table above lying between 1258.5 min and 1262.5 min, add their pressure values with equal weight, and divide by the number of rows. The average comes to 13.0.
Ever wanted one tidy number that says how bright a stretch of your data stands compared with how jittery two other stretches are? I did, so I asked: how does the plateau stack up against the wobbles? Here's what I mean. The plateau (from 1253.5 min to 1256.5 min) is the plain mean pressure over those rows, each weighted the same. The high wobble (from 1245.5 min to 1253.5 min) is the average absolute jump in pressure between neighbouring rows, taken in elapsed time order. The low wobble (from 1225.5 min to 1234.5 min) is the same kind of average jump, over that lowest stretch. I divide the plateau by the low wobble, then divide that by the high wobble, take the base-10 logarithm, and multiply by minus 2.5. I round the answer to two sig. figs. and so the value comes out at -5.0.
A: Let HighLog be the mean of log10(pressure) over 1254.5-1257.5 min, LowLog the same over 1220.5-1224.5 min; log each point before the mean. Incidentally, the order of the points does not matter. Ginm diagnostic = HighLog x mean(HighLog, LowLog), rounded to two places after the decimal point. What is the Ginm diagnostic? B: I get 1.18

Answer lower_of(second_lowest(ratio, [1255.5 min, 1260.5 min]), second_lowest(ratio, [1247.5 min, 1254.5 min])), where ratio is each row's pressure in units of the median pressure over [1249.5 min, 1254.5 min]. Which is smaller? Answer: 0.964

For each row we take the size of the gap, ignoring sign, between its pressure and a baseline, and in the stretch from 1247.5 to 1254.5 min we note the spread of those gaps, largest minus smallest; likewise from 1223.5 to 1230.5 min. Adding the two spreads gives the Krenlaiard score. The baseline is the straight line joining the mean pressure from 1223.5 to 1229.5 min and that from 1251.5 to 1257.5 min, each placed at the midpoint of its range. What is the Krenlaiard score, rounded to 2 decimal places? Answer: 1.72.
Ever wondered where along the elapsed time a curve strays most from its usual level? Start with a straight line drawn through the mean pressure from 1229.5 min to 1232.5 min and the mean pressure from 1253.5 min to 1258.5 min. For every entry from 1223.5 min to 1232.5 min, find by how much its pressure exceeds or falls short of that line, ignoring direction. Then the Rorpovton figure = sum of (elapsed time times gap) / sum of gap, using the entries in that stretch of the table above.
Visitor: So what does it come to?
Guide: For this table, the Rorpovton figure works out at 1226.3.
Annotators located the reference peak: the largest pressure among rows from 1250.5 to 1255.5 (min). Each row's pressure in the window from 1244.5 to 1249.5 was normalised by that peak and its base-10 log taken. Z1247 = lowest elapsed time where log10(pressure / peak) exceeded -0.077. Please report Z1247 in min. 1245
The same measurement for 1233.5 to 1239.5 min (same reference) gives 1236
